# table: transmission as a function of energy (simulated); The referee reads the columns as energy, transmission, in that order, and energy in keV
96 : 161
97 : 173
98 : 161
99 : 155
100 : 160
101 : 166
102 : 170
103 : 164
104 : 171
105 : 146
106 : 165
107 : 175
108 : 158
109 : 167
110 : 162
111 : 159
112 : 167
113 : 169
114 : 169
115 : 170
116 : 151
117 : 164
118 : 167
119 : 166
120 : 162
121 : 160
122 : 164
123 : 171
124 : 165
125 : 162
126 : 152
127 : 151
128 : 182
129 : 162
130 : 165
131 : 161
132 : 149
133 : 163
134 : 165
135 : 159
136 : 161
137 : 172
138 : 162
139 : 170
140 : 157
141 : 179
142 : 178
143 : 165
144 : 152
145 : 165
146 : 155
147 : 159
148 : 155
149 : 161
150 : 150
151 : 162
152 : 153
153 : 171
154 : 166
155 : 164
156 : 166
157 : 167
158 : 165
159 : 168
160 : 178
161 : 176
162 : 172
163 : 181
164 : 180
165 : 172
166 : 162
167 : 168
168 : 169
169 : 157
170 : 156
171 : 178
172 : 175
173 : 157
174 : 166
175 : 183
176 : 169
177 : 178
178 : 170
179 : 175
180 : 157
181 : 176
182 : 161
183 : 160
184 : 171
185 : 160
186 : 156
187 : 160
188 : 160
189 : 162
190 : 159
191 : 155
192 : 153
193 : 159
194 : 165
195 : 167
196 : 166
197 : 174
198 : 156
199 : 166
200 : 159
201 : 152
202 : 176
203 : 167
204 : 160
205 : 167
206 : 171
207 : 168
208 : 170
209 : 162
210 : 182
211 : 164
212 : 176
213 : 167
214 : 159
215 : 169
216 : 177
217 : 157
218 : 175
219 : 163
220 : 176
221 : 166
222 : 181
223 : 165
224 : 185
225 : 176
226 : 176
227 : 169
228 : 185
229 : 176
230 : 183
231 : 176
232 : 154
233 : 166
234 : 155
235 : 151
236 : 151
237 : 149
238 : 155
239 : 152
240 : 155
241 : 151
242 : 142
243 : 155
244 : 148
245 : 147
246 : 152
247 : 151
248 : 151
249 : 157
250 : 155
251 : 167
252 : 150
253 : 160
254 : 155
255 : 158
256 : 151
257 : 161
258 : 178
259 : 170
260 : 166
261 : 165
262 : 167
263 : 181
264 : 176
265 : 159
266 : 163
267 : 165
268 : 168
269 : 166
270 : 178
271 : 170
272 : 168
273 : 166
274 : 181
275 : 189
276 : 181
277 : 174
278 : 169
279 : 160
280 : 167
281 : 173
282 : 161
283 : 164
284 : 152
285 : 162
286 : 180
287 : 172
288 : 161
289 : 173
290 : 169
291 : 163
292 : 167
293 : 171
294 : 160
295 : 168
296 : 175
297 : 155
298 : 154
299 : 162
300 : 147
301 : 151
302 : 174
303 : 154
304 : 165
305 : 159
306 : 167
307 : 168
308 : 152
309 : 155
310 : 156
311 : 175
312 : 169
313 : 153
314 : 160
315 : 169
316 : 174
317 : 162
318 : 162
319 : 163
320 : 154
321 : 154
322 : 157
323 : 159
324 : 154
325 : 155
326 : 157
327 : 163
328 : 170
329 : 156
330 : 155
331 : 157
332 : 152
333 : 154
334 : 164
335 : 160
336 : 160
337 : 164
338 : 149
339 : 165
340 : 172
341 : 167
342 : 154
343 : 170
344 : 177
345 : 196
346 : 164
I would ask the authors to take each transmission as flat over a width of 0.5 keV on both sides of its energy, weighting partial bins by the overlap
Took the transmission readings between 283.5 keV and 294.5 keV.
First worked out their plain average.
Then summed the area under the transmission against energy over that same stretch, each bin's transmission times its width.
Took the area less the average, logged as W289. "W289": 1664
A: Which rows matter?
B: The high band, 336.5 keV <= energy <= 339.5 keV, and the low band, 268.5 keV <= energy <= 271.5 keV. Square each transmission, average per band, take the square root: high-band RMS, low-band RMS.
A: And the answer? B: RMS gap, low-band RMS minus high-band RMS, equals 12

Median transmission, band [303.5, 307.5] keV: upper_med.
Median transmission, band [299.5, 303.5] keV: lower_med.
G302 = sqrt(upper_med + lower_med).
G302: 17.8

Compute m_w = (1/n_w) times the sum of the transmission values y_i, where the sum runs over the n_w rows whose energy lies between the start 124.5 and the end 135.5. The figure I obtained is 161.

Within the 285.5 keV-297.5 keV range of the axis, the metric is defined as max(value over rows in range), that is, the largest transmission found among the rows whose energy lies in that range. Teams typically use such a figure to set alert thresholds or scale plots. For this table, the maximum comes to 180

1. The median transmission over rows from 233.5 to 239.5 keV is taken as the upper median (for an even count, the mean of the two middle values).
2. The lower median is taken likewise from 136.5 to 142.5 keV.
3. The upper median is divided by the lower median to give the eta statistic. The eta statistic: 0.89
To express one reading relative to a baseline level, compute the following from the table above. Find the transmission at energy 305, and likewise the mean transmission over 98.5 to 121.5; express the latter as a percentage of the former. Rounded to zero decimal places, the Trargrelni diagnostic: 103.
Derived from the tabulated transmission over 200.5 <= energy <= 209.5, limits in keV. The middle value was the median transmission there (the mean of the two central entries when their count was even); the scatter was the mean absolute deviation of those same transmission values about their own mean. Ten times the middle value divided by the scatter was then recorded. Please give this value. 318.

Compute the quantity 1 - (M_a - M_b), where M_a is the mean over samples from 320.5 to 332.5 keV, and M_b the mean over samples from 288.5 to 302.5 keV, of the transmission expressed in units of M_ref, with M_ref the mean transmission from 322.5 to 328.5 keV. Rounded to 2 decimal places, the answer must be 1.04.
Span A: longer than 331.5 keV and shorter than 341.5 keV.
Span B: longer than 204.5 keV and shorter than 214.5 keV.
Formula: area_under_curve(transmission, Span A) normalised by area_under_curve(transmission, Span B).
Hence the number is 0.95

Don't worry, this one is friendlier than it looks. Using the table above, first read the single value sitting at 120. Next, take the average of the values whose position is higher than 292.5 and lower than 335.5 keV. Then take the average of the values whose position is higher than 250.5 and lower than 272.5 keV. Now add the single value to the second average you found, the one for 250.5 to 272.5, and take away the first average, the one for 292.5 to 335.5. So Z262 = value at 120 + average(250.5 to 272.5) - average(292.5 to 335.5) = 167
